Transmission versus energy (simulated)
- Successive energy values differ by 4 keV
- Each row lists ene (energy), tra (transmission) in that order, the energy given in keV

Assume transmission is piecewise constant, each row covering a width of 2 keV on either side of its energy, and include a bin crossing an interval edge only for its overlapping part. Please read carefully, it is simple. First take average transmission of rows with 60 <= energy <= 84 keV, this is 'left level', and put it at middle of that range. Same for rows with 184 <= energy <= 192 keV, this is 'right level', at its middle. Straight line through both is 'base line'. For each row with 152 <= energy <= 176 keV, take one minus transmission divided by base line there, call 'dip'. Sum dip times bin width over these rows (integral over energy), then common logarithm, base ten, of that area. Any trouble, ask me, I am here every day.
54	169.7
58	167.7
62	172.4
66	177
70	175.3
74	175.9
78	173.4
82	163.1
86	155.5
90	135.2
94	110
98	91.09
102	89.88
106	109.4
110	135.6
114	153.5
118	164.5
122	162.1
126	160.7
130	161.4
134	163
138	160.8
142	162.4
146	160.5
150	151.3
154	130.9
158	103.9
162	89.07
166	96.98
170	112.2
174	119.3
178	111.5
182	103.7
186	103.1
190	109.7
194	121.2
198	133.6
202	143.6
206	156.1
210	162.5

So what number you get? 0.35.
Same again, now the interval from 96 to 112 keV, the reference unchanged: 0.69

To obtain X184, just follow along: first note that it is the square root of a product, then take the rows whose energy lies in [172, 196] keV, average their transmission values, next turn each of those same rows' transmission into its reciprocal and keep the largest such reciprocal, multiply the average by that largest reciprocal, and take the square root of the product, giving 1.04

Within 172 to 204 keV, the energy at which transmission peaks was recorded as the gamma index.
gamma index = 202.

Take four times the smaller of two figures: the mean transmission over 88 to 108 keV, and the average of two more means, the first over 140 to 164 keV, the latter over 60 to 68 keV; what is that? 428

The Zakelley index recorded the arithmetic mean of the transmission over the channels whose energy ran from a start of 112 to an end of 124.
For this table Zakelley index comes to 160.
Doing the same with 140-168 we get 128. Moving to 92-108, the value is 100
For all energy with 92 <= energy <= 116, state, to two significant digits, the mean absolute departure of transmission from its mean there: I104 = 20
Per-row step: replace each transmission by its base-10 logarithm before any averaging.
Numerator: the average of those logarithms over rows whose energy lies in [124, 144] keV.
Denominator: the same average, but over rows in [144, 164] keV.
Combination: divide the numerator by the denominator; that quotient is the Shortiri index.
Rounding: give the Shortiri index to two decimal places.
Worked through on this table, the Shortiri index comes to 1.05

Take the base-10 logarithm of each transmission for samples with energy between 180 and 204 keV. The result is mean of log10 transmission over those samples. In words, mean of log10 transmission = 2.07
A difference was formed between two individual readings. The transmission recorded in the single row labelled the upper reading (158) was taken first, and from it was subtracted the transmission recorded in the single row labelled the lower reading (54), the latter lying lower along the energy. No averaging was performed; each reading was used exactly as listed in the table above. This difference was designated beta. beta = -66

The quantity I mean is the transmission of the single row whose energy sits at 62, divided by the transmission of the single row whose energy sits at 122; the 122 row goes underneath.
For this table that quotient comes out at 1.06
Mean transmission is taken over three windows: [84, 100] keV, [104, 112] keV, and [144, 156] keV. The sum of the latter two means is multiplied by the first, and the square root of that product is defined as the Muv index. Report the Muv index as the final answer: 182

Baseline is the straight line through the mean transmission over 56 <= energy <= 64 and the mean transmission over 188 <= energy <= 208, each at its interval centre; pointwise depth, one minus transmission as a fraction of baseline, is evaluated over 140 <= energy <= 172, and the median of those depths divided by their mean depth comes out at 1.15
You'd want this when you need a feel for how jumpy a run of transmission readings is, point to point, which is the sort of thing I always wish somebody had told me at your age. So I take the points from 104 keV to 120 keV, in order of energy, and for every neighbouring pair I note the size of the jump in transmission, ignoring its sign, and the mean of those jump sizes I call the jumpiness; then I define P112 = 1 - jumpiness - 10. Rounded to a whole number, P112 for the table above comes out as -27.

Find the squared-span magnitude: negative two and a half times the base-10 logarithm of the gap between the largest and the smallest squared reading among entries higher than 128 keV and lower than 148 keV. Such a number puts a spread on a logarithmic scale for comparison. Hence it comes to -7.3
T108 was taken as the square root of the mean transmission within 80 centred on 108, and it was 12.2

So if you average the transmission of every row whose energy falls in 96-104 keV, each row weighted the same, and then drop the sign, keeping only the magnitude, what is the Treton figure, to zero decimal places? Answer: 90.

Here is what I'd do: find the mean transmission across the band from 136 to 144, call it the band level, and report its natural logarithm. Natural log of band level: 5.09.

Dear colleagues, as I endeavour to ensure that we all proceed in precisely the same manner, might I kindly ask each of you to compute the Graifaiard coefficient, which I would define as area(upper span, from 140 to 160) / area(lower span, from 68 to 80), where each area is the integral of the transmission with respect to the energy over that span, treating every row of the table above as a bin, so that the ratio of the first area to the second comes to 1.4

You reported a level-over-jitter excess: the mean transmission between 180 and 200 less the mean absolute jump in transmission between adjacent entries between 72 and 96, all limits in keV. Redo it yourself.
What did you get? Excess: 101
